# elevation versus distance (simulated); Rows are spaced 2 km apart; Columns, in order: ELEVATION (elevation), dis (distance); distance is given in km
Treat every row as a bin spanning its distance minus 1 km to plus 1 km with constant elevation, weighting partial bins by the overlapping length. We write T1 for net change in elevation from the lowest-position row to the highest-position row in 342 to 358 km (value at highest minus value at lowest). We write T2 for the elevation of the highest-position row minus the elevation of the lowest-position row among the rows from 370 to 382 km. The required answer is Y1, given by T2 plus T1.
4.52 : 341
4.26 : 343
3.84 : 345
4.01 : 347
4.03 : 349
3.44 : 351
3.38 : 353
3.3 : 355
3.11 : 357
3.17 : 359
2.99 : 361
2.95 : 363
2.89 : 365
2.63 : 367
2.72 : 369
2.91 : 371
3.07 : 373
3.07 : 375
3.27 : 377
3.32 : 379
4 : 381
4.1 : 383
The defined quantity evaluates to -0.06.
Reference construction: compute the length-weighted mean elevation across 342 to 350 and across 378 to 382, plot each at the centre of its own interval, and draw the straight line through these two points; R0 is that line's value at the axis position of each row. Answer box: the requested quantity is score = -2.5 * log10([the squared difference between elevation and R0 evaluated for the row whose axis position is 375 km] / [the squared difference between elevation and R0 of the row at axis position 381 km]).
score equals -1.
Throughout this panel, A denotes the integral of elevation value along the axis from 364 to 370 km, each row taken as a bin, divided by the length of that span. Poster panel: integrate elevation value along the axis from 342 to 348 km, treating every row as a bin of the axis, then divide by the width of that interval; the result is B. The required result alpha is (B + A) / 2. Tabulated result 3.39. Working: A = 2.7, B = 4.04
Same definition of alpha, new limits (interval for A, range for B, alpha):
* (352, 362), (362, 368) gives 3.01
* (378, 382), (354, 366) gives 3.36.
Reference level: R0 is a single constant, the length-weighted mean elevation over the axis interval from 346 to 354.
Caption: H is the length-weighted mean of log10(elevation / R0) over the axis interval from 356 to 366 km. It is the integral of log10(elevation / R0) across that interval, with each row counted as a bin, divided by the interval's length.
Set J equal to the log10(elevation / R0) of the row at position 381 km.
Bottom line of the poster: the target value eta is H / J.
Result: -2.8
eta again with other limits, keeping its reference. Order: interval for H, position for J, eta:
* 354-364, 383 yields -1.8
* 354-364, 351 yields 2.3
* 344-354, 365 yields 0.0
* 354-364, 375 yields 0.9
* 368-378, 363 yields 0.9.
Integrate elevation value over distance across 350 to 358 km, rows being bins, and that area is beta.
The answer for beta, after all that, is 26.5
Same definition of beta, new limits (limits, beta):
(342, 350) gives 32.3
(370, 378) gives 24.6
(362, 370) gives 22.4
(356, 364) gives 24.4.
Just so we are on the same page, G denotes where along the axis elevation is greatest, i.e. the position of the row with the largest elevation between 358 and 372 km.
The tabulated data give 359 km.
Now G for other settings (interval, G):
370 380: 379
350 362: 351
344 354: 349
